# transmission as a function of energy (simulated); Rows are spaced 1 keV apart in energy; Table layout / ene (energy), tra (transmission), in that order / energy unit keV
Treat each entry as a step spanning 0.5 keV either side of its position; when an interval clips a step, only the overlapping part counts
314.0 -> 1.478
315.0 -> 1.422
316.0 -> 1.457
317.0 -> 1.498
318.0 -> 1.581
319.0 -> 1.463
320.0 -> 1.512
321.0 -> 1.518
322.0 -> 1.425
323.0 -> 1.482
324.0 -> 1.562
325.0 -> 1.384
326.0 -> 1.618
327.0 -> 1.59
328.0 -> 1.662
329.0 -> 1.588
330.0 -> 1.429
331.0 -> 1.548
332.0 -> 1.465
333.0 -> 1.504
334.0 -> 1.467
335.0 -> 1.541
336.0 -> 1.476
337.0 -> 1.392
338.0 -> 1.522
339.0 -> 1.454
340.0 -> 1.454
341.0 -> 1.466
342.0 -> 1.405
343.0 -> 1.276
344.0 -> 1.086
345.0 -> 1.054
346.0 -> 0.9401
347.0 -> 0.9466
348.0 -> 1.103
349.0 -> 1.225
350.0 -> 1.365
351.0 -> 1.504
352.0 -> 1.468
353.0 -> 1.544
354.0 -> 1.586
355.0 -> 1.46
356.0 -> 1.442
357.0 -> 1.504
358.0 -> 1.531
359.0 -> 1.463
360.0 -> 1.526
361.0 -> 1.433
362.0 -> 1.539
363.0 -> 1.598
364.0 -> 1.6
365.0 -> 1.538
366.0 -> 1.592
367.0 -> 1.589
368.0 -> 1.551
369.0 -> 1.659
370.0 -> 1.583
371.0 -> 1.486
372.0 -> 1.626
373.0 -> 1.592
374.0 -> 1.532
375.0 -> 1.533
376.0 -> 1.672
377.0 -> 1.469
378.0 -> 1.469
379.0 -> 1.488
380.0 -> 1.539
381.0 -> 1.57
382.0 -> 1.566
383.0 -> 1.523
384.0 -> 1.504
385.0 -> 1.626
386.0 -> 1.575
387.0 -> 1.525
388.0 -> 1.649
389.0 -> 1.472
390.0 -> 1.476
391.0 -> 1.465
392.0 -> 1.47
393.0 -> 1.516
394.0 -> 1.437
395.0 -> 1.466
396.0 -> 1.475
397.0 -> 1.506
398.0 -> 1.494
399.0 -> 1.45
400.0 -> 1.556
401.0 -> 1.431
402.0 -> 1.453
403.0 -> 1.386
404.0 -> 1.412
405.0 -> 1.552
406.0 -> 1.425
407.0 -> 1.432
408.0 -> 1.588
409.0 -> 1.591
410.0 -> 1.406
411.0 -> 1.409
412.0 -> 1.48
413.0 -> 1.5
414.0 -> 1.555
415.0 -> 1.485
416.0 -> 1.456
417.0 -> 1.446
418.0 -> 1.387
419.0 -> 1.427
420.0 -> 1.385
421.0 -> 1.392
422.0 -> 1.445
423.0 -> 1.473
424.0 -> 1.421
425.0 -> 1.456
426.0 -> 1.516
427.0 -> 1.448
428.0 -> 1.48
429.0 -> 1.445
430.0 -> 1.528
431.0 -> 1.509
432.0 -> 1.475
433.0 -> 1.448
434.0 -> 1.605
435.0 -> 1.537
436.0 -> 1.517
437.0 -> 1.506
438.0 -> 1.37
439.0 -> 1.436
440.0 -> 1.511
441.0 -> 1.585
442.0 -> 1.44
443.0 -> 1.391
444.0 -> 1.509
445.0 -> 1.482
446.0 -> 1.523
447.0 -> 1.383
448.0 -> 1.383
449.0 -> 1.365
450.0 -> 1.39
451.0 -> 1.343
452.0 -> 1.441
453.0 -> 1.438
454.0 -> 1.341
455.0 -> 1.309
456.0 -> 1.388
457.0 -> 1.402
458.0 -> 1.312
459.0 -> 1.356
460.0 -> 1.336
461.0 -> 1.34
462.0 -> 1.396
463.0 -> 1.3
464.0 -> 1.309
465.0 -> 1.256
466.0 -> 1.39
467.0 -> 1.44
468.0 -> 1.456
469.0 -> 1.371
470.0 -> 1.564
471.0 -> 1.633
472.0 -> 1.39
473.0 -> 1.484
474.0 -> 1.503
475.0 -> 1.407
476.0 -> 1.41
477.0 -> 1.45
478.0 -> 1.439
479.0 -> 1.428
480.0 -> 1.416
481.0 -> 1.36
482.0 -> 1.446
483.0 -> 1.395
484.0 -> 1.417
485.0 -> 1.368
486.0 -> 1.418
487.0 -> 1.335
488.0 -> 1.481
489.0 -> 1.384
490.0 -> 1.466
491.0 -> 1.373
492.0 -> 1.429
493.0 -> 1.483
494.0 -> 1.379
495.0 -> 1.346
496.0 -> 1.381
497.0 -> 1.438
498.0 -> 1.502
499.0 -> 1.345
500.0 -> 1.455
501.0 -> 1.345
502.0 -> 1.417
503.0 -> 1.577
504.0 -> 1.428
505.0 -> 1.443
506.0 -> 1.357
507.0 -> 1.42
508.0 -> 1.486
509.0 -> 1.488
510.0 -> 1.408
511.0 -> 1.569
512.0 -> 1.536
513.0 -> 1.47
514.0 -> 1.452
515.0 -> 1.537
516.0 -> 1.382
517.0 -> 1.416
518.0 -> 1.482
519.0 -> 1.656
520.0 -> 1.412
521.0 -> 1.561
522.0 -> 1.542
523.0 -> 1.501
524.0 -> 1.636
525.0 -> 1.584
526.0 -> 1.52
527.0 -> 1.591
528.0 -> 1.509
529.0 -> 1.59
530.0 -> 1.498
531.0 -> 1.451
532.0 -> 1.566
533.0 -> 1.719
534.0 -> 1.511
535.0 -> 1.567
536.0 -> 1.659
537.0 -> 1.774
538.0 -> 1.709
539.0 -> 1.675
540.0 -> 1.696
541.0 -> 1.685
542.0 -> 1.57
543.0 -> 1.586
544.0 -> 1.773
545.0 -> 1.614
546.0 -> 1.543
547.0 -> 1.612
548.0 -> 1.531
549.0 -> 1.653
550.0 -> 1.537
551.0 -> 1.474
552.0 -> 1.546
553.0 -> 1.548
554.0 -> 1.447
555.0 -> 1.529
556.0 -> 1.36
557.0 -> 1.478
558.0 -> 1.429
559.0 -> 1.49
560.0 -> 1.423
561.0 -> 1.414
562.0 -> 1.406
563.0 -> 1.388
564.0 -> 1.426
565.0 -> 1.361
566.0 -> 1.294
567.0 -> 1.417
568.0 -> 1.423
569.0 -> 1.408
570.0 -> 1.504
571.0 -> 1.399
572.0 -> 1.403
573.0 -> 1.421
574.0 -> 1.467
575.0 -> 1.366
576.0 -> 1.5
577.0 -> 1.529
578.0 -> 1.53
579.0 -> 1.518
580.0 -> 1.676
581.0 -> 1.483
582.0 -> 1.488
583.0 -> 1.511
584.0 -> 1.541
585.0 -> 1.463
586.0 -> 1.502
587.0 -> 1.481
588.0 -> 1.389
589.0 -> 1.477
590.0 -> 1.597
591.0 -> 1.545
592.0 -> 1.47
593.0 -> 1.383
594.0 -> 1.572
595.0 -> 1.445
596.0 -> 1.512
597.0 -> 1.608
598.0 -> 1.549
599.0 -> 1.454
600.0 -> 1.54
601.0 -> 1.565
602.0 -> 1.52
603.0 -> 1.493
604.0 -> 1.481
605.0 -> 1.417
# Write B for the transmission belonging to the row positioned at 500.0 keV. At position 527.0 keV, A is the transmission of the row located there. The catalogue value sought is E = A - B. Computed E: 0.14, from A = 1.591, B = 1.455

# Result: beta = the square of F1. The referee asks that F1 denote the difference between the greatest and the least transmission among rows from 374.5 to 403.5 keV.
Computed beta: 0.08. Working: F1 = 0.29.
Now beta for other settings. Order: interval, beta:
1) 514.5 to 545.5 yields 0.15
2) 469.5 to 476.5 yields 0.06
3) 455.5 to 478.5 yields 0.14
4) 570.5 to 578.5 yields 0.03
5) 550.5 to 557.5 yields 0.04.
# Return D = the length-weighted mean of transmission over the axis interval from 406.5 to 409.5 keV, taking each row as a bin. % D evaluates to 1.54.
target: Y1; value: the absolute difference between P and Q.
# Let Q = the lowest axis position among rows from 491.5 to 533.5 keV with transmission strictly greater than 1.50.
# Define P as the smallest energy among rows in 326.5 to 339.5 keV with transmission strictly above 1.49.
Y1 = 171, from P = 327.0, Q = 498.0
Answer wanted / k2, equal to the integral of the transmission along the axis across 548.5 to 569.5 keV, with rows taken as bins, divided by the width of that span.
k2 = 1.45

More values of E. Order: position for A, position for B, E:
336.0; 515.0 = -0.06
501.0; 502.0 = -0.07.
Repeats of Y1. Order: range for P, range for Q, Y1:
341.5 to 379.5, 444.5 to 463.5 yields 95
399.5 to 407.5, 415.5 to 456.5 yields 26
